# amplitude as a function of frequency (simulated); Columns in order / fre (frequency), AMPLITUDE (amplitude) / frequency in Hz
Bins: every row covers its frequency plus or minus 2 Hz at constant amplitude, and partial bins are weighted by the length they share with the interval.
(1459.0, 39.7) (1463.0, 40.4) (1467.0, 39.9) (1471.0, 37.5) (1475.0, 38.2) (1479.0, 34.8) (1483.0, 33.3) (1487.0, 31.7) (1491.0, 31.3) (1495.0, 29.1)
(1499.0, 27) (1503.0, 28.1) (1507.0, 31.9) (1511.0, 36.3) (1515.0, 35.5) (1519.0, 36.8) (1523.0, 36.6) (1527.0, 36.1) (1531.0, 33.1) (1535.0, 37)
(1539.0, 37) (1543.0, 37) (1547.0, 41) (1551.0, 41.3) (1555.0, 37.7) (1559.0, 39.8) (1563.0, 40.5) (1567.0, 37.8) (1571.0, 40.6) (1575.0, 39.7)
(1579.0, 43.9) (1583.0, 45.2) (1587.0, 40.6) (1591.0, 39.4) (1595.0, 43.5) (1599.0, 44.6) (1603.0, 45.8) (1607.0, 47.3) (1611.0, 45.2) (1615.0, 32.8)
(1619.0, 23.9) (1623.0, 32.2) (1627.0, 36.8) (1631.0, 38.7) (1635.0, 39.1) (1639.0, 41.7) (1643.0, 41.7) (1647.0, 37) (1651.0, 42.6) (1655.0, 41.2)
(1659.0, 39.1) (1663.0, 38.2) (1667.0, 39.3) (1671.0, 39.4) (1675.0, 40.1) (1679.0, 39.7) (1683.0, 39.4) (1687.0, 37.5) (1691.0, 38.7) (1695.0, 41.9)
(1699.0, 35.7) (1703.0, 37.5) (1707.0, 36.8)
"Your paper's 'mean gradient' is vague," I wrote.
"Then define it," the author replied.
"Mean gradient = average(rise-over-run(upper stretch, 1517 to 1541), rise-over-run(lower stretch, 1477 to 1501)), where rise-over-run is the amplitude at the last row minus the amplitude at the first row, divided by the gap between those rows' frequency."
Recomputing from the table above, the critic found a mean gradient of -0.19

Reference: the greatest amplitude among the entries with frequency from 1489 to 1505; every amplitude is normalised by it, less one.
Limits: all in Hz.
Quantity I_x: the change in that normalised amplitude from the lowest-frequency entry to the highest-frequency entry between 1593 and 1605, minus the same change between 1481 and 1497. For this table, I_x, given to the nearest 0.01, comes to 0.21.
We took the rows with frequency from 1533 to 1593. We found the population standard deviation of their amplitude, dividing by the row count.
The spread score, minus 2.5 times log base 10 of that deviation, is -0.93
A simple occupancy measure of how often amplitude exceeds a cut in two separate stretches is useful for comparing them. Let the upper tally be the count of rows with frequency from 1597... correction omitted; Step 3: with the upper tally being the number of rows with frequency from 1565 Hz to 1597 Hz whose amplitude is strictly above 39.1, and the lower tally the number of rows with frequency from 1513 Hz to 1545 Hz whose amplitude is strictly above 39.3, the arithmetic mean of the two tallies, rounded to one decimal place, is 3.5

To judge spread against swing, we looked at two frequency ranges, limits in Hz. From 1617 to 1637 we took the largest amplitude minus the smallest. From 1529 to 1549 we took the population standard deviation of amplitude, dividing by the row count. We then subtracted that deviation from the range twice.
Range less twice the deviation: 10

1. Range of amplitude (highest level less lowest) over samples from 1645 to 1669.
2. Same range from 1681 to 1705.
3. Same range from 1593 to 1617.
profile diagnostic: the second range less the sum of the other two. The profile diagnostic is -14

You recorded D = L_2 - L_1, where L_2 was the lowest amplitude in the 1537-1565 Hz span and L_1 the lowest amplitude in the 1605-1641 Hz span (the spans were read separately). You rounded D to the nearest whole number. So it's 13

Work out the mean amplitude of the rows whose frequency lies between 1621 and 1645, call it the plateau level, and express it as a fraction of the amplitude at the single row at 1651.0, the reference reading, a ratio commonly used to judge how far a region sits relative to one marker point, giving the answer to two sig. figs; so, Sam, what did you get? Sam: 0.90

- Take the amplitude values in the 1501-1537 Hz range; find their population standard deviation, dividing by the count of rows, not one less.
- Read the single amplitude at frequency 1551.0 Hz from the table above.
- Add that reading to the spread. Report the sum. 44.1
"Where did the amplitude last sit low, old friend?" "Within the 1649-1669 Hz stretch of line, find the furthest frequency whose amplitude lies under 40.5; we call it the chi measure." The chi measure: 1667.0 Hz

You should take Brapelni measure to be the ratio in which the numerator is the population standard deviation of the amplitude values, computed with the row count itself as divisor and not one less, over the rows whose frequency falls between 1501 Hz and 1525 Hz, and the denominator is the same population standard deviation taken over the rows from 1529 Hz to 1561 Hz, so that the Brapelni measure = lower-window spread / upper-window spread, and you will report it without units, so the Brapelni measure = 1.3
